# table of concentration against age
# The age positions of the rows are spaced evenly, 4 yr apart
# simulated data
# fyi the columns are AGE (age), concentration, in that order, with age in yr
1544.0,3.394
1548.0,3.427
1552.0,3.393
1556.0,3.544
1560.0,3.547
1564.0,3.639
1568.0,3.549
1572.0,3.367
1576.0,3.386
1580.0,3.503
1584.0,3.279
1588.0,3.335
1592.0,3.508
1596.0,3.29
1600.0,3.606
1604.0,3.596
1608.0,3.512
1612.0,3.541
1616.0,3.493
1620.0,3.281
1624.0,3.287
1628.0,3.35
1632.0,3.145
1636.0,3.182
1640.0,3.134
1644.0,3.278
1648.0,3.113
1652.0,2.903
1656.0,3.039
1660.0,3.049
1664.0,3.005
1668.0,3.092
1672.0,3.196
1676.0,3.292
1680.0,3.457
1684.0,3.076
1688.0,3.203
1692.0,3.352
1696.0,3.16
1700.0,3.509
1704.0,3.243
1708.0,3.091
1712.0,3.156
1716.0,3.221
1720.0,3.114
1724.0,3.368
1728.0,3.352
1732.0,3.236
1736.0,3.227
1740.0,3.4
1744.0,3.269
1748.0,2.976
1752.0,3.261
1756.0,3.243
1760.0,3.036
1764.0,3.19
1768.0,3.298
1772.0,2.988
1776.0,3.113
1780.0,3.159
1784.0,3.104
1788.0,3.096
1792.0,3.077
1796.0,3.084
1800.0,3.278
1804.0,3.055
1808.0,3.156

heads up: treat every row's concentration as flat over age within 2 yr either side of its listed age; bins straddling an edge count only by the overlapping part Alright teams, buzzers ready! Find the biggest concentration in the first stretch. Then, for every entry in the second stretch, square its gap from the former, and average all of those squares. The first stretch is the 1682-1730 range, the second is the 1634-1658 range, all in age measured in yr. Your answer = 0.17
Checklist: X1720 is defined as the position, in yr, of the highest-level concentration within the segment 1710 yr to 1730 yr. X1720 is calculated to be 1724.0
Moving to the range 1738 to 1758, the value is 1740.0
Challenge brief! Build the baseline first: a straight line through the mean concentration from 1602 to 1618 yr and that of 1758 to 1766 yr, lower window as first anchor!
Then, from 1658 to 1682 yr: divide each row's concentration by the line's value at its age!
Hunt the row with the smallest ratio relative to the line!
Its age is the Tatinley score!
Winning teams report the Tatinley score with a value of 1664.0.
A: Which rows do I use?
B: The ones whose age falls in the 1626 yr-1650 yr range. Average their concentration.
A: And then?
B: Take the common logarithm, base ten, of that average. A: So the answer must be 0.505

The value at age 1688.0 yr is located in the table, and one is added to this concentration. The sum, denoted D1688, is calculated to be 4.20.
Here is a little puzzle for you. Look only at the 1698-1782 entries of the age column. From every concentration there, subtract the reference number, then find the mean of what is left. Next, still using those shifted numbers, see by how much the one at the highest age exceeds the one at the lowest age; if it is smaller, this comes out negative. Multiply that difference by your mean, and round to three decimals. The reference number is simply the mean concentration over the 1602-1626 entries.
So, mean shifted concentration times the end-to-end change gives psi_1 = 0.084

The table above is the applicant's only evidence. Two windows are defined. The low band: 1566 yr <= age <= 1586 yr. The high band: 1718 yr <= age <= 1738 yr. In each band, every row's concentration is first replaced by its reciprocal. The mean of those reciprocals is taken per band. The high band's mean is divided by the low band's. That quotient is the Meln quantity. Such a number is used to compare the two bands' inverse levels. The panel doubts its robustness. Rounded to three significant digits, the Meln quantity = 1.05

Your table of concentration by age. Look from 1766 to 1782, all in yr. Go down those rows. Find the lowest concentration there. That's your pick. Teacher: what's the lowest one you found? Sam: 2.988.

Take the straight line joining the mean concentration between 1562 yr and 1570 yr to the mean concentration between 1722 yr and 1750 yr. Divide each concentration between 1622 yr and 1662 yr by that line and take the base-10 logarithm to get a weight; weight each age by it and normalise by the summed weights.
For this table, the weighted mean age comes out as 1645.1 yr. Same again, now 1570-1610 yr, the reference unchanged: 1581.4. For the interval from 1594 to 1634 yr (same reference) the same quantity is 1623.0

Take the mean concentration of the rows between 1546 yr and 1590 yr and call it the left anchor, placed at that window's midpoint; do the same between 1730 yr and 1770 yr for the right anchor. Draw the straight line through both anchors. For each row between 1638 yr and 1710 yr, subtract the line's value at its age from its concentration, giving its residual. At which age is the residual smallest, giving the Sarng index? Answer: 1652.0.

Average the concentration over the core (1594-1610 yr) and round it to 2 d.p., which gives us 3.50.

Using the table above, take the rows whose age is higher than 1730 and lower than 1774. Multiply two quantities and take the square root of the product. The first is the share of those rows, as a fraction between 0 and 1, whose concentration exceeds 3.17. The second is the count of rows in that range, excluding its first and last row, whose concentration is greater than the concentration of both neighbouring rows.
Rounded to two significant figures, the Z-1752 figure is 1.5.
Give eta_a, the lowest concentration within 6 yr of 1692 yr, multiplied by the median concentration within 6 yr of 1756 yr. 10.2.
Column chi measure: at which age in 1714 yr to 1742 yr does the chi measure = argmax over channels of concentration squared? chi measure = 1740.0 yr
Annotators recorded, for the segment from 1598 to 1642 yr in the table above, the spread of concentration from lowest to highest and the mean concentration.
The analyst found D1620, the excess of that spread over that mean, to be -2.90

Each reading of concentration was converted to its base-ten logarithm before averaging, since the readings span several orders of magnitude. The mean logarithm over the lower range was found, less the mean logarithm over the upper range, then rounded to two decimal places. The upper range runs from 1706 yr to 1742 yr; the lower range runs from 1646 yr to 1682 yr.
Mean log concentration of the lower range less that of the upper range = -0.02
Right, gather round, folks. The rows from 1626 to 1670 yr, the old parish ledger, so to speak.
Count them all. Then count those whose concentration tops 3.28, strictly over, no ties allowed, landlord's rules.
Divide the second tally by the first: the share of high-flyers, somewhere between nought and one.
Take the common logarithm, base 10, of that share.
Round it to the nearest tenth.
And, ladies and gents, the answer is -1.0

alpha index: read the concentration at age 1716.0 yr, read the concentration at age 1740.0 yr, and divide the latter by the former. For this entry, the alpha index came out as 1.06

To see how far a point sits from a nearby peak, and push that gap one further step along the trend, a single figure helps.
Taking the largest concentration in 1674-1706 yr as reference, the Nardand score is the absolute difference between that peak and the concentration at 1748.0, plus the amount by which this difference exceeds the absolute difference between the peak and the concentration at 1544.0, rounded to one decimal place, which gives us 1.0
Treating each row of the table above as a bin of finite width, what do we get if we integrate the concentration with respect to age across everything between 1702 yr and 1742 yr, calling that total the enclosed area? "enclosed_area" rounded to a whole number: 130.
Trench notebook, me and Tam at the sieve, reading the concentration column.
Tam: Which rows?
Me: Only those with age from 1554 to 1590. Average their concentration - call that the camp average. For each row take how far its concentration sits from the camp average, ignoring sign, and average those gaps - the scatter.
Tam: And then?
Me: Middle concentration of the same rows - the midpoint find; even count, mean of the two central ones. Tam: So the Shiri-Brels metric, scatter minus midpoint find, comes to -3.40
